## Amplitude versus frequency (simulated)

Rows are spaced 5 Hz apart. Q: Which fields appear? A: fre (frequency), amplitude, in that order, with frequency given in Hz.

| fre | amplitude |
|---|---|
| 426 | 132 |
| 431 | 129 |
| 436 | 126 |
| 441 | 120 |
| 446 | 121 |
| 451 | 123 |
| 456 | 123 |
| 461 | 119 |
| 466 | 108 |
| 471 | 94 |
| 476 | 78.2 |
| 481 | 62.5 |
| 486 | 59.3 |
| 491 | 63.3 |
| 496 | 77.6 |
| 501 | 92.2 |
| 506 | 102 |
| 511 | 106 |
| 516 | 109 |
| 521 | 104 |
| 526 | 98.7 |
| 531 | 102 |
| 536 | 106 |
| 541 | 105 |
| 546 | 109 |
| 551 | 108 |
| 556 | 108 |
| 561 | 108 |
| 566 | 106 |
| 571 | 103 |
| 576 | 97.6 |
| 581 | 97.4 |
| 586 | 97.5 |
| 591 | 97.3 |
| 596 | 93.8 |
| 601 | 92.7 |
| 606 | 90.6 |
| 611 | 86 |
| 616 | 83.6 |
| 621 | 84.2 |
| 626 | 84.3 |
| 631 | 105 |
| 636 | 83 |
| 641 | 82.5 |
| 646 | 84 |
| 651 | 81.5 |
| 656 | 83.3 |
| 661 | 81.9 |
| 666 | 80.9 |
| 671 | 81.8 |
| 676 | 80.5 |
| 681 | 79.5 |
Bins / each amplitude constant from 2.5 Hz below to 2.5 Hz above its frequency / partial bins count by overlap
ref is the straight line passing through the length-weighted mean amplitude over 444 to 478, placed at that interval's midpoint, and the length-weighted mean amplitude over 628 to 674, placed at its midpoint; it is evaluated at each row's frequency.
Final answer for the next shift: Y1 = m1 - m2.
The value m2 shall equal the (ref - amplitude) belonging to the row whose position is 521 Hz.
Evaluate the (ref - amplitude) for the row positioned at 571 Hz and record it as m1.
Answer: -6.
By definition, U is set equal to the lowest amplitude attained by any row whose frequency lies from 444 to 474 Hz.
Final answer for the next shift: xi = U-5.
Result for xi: 89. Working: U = 94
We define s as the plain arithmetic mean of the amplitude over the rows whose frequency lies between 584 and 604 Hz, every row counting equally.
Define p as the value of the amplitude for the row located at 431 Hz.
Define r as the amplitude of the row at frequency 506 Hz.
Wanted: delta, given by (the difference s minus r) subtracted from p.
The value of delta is 136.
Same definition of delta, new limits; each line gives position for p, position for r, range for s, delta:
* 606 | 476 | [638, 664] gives 86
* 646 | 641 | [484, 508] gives 88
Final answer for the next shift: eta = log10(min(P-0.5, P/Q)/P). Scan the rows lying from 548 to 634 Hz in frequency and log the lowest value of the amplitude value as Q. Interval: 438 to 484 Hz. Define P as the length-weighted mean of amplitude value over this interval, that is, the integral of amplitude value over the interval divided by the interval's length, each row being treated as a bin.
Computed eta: -1.92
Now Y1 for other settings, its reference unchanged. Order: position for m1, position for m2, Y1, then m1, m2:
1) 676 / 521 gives 3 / 1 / -2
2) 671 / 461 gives 10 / 0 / -9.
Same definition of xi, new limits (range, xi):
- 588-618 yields 79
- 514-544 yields 94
